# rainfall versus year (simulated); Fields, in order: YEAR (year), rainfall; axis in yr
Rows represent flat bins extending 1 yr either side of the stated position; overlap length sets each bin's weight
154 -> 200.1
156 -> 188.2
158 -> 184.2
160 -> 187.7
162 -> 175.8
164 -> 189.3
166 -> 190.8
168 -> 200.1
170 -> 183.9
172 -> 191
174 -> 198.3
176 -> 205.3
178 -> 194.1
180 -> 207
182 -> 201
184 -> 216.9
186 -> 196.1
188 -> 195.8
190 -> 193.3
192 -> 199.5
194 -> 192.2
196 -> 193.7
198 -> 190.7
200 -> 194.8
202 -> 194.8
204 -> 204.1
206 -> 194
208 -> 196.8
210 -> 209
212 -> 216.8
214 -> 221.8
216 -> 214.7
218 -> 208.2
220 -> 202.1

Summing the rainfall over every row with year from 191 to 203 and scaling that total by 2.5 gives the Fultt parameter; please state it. 2914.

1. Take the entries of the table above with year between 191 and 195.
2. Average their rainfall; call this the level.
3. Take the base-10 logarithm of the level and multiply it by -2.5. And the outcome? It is -5.73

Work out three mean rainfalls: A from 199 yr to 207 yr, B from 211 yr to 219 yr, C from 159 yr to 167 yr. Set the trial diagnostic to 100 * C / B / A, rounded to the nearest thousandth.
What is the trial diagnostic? 0.438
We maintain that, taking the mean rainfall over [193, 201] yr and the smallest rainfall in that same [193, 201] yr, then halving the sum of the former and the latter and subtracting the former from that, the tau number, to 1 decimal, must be -1.1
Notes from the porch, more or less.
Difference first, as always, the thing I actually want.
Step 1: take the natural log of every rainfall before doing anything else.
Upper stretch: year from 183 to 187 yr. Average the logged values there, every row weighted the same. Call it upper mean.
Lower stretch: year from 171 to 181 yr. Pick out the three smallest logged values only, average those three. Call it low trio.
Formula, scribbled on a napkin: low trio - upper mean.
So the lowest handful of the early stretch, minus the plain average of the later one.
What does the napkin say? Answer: -0.059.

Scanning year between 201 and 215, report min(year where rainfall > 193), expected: 202 yr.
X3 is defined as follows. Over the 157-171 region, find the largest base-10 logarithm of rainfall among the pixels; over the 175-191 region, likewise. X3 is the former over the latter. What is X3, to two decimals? 0.99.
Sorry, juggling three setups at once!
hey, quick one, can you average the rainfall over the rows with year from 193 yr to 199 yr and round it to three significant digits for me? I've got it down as 192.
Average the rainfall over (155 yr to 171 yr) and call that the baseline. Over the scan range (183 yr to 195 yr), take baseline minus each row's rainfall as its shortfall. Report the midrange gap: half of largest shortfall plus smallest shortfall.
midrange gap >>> -17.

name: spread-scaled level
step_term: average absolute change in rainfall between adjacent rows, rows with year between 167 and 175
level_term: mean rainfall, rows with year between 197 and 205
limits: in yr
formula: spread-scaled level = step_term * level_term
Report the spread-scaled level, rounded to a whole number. 2000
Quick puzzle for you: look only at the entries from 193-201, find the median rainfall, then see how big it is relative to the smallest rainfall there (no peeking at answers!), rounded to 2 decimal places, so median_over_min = 1.01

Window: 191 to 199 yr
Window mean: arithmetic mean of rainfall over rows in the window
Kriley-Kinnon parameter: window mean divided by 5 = 38.8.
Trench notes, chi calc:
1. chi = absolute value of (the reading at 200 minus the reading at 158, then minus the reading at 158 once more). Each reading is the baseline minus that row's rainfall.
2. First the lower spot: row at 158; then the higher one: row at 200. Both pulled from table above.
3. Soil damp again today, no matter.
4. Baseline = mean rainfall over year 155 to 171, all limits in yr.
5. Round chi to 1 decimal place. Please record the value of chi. 13.9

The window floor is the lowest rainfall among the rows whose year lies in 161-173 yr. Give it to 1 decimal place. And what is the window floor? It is 175.8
